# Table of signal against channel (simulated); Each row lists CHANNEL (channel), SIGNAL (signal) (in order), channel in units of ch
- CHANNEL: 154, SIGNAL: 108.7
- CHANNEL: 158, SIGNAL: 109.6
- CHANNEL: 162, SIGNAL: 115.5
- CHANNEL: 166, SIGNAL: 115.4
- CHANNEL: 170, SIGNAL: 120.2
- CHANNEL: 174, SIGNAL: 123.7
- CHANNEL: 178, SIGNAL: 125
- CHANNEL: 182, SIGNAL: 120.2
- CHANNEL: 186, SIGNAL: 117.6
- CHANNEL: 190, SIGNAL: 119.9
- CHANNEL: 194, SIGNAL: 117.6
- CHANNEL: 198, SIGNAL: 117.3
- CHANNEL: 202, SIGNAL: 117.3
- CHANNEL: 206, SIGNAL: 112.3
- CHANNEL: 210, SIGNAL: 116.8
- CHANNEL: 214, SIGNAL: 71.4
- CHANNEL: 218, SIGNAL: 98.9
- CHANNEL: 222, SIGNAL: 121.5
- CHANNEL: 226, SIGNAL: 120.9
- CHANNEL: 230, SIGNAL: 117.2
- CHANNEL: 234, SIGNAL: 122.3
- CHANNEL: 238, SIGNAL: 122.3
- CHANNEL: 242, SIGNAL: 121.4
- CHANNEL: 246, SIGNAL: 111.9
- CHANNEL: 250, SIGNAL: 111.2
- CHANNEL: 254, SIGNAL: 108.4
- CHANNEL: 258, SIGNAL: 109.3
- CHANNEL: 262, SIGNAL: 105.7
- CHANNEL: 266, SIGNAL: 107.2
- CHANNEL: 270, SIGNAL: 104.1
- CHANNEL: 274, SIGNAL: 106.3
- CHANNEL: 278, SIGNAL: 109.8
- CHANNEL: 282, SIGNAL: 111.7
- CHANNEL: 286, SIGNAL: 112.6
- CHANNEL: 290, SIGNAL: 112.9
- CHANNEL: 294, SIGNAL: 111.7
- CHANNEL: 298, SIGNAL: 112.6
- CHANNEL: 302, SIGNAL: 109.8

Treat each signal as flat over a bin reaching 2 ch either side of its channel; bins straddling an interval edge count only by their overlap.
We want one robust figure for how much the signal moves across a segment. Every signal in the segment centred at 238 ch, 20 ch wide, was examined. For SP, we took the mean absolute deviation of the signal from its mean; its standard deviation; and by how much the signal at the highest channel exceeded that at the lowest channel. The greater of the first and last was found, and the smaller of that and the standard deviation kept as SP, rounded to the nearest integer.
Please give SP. 4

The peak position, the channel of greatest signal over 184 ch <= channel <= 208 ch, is 190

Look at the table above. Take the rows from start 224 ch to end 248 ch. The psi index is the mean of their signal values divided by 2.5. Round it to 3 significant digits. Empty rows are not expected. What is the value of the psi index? 47.7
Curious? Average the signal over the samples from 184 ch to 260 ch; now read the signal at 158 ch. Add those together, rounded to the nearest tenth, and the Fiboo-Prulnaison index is 223.0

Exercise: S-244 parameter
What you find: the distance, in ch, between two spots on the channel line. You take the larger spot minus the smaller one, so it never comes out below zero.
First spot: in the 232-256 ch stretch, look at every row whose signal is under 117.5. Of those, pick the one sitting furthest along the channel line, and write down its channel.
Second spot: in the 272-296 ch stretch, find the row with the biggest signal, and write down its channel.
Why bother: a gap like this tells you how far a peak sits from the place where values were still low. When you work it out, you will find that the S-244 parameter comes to 36 ch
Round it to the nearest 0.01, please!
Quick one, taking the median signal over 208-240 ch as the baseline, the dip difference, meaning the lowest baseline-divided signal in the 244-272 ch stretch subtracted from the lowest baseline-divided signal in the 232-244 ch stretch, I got 0.15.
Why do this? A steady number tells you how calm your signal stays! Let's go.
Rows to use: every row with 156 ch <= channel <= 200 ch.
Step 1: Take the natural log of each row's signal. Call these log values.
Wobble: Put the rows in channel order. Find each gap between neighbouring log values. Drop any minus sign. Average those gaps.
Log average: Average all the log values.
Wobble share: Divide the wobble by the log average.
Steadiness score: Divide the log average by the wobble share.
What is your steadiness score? 967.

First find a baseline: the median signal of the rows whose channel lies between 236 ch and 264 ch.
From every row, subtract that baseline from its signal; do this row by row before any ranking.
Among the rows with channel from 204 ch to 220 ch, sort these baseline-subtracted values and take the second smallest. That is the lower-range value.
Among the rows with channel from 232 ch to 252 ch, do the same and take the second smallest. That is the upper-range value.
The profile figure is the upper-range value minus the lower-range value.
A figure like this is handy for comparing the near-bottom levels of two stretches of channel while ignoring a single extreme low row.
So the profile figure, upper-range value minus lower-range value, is 13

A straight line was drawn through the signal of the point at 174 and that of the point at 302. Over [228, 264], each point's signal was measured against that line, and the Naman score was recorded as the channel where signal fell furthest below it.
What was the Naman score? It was 262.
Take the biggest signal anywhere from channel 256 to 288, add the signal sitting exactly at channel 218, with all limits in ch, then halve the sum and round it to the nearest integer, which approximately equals 106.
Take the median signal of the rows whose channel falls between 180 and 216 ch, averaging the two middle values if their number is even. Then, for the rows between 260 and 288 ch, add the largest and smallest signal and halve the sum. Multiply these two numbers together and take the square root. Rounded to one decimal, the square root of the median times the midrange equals 112.7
